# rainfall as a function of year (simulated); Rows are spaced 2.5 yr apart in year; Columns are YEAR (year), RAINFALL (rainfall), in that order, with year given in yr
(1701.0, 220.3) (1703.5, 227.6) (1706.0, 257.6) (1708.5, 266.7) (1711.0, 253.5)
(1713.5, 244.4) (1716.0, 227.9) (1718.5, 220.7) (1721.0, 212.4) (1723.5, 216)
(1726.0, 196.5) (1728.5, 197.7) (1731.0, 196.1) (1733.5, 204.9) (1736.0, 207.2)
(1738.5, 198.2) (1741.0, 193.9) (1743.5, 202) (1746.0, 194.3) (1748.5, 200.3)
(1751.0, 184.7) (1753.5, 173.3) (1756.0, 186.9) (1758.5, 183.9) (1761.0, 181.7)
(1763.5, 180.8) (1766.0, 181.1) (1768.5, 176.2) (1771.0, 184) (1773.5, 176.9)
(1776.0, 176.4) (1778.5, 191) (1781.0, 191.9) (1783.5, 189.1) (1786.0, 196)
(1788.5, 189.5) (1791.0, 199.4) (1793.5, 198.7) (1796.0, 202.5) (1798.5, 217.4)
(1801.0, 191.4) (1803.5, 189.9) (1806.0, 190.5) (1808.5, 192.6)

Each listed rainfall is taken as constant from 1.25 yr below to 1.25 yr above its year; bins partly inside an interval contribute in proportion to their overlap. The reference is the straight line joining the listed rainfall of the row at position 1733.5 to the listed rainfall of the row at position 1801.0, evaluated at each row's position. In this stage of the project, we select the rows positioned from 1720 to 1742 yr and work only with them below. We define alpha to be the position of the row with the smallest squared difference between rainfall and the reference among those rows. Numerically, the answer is 1733.5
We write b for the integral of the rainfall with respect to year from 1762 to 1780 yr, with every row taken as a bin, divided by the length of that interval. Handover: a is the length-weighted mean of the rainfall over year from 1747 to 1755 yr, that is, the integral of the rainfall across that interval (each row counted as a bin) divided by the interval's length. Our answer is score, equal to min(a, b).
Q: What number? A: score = 181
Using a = 186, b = 181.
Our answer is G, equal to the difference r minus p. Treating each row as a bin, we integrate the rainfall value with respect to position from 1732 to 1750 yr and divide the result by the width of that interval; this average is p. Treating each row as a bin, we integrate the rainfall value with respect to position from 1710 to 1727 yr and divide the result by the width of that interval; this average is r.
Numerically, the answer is 25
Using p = 200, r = 224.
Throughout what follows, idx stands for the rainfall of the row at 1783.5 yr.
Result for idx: 189.1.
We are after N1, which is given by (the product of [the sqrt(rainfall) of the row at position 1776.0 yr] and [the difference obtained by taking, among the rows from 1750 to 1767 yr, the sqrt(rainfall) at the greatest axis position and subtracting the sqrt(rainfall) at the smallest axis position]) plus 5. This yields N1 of 3.2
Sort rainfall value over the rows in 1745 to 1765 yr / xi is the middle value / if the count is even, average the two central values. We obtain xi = 184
